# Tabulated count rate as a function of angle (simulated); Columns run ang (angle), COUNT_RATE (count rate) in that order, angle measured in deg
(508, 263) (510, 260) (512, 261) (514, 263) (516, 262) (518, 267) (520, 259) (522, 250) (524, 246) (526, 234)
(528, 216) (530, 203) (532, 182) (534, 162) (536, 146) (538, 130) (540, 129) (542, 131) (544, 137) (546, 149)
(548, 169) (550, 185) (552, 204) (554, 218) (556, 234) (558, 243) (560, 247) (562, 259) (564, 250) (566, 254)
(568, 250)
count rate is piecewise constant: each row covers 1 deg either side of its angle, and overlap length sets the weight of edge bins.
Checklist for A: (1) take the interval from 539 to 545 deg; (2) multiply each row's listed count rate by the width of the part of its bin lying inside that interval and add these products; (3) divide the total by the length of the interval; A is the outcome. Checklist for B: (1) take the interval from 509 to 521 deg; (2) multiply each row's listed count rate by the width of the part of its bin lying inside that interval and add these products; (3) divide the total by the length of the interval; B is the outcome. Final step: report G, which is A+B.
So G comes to 394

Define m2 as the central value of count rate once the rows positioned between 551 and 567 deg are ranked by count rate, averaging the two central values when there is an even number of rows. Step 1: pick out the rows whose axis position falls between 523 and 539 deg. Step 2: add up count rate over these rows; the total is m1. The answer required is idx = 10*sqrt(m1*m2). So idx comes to 6100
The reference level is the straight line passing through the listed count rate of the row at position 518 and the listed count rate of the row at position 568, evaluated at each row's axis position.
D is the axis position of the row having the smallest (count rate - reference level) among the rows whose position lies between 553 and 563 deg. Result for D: 554 deg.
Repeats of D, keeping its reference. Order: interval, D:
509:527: 526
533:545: 540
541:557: 542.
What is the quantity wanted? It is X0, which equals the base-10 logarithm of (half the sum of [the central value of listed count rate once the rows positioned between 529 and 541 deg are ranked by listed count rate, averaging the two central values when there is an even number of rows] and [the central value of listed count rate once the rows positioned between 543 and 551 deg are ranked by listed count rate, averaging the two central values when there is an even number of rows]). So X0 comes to 2.19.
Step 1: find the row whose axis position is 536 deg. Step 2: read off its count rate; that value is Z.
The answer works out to 146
